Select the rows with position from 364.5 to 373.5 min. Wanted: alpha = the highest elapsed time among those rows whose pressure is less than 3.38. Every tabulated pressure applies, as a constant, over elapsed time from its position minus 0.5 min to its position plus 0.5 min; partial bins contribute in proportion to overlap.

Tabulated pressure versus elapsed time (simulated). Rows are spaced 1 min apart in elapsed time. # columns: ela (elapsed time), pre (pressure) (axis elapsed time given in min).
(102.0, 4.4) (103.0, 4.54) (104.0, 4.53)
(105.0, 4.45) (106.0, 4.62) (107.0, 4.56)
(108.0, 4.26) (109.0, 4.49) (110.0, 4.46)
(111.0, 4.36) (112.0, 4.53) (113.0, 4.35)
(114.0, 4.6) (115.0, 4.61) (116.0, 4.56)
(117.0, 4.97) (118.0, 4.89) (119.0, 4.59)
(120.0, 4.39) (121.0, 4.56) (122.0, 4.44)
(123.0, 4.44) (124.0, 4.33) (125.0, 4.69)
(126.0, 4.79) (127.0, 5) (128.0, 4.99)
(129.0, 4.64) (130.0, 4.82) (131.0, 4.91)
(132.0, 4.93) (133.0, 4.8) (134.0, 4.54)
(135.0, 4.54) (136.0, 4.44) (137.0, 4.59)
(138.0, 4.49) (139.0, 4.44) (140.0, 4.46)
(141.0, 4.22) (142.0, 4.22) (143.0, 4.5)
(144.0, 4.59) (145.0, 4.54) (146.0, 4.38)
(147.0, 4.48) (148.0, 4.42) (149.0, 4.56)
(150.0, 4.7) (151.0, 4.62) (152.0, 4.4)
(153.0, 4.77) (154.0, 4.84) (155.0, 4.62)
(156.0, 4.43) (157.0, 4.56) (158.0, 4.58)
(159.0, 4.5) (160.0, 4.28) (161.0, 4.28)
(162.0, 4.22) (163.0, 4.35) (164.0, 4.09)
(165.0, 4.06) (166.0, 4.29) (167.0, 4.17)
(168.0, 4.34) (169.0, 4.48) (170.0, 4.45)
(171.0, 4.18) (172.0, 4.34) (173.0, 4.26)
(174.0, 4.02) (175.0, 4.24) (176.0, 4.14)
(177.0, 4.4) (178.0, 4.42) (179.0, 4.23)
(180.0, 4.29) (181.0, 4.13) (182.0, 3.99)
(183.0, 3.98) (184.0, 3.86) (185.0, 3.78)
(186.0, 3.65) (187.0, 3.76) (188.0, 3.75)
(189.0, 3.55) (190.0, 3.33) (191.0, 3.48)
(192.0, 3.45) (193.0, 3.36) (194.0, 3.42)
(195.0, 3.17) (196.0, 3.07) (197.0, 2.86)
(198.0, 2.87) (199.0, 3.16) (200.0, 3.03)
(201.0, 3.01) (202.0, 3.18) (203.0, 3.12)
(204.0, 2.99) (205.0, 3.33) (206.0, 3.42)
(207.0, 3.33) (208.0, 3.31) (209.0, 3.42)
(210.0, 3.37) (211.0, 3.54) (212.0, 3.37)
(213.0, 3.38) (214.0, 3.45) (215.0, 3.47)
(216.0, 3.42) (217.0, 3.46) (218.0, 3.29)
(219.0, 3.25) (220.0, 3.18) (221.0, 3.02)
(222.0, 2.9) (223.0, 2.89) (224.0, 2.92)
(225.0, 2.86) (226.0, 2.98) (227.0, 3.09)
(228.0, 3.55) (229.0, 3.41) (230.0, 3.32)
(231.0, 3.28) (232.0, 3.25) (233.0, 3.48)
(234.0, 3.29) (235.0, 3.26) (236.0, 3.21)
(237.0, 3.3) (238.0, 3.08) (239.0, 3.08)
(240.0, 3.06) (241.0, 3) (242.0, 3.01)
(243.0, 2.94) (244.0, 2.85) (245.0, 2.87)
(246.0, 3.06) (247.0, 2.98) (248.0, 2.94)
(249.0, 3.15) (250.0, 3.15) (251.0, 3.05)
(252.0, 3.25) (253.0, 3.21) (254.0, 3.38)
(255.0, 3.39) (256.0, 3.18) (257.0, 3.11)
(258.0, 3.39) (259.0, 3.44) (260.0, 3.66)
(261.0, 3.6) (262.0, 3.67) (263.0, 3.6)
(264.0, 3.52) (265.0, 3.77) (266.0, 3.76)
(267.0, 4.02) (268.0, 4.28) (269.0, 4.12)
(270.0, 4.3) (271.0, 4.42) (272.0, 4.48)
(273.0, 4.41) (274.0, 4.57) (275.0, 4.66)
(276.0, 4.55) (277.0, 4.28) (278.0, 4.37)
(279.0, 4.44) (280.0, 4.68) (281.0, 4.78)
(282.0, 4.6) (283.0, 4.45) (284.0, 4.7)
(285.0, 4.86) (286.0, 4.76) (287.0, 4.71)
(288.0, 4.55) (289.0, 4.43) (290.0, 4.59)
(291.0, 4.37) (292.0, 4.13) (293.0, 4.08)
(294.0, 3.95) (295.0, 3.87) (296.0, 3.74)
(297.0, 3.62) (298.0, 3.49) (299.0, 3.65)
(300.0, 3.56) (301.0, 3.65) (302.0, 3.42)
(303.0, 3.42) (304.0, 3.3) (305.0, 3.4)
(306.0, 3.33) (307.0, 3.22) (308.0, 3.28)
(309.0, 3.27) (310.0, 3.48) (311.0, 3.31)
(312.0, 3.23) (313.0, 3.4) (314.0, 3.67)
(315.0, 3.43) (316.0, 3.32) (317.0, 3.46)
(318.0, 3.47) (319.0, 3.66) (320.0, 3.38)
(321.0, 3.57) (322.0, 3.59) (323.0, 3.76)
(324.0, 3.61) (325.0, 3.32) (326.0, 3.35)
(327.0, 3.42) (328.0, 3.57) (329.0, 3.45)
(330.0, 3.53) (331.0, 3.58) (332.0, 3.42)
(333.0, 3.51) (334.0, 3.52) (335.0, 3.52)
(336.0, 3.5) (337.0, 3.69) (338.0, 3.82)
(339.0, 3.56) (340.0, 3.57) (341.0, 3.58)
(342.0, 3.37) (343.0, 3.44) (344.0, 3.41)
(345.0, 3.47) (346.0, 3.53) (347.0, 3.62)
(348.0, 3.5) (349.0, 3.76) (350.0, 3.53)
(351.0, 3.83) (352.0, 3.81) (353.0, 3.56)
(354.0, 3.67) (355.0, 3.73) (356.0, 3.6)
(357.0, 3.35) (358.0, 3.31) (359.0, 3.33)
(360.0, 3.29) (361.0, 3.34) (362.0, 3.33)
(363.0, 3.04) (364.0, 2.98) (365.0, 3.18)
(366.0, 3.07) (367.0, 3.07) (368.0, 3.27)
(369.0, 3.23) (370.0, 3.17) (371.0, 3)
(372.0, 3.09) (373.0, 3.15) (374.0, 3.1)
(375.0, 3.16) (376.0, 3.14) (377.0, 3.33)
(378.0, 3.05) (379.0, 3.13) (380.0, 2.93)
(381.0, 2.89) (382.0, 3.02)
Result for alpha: 373.0 min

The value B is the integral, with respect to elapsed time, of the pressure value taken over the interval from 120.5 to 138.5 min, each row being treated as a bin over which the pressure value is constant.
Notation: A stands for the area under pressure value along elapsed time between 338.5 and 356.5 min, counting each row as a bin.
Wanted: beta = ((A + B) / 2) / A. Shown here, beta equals 1.15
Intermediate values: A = 65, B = 84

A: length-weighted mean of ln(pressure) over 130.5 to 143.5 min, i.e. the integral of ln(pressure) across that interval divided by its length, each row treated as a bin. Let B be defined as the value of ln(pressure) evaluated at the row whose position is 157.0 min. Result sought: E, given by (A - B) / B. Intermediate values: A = 1.51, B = 1.52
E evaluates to 0.00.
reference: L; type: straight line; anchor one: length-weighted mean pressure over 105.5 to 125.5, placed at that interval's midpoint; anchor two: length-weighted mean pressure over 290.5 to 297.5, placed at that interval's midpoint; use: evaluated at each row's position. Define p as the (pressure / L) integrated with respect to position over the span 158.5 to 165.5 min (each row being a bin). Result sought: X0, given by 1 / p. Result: 0.147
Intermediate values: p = 6.79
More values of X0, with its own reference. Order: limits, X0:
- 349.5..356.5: 0.147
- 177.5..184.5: 0.150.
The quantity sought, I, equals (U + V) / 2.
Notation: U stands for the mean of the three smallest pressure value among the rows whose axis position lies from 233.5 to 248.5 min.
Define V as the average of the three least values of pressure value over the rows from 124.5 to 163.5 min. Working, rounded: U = 2.89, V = 4.22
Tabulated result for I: 3.55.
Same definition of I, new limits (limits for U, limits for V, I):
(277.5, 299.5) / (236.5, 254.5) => 3.24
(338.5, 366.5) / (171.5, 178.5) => 3.58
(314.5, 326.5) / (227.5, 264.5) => 3.11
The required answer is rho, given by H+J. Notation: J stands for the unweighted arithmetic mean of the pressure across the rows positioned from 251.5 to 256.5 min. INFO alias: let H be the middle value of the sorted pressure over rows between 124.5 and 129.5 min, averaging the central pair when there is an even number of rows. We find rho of 8.1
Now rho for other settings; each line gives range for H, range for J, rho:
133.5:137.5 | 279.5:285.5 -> 9.2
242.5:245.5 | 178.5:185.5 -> 6.9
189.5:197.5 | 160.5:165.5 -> 7.5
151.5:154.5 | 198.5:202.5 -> 7.9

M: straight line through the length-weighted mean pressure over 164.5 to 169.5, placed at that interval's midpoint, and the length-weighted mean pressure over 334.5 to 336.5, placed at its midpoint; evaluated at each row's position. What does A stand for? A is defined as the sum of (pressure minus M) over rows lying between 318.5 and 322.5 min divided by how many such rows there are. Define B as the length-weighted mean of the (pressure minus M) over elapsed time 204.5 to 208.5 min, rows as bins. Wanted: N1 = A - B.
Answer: 0.72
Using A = -0.03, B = -0.74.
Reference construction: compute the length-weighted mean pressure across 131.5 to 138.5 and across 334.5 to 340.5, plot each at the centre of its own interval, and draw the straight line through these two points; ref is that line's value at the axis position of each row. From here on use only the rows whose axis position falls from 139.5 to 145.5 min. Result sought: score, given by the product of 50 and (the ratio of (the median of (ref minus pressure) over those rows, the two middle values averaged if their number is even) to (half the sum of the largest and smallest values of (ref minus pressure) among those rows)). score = 30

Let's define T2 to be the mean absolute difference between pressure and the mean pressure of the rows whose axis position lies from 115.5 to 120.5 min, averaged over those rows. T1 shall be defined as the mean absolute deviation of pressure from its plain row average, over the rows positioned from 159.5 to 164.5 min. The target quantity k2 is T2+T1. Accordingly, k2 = 0.27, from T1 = 0.071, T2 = 0.20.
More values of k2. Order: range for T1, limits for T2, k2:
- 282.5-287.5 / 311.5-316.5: 0.21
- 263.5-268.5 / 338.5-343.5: 0.30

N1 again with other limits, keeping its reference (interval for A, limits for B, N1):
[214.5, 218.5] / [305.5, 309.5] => -0.27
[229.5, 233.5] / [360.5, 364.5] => -0.43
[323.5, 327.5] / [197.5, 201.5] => 0.97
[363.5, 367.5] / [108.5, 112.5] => -0.24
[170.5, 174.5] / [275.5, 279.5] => -0.68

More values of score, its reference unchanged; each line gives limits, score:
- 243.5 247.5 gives 51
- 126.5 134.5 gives 87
